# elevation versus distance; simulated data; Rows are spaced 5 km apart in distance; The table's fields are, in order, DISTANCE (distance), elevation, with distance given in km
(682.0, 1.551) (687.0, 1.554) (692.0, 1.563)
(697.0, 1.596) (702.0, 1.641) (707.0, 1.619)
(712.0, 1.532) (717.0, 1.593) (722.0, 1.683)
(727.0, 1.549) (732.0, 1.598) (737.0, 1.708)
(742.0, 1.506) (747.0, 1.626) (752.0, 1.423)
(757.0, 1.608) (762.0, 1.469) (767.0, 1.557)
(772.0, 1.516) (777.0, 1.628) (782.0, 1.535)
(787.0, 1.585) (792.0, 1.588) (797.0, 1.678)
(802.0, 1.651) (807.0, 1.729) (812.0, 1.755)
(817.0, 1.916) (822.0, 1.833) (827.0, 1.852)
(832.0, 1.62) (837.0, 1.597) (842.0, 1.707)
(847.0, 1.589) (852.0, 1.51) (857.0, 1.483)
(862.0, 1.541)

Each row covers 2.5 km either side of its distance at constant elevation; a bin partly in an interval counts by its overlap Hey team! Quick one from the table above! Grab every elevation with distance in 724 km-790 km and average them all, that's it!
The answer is 1.56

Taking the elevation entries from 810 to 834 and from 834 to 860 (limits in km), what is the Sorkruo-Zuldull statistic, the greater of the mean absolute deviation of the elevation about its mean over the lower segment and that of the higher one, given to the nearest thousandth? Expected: 0.086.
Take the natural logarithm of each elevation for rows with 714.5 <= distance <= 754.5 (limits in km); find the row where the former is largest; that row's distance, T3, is 737.0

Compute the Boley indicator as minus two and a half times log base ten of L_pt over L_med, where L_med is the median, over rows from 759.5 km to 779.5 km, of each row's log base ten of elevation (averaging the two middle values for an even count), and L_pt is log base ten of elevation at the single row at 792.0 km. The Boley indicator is -0.08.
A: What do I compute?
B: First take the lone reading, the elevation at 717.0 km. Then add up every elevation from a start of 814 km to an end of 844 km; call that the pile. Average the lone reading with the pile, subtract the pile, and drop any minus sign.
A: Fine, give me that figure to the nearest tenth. 4.5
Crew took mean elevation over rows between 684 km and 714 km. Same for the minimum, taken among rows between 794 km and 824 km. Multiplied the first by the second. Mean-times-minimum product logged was 2.62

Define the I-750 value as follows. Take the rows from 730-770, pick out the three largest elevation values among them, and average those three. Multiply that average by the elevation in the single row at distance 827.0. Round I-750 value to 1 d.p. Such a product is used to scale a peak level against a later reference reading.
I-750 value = 3.1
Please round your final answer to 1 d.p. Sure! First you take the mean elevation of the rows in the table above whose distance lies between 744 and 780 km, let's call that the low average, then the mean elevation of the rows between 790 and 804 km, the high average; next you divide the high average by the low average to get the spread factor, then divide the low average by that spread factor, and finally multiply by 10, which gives 14.6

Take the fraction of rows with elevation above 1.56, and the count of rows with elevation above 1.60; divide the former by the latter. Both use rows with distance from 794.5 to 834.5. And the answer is 0.125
